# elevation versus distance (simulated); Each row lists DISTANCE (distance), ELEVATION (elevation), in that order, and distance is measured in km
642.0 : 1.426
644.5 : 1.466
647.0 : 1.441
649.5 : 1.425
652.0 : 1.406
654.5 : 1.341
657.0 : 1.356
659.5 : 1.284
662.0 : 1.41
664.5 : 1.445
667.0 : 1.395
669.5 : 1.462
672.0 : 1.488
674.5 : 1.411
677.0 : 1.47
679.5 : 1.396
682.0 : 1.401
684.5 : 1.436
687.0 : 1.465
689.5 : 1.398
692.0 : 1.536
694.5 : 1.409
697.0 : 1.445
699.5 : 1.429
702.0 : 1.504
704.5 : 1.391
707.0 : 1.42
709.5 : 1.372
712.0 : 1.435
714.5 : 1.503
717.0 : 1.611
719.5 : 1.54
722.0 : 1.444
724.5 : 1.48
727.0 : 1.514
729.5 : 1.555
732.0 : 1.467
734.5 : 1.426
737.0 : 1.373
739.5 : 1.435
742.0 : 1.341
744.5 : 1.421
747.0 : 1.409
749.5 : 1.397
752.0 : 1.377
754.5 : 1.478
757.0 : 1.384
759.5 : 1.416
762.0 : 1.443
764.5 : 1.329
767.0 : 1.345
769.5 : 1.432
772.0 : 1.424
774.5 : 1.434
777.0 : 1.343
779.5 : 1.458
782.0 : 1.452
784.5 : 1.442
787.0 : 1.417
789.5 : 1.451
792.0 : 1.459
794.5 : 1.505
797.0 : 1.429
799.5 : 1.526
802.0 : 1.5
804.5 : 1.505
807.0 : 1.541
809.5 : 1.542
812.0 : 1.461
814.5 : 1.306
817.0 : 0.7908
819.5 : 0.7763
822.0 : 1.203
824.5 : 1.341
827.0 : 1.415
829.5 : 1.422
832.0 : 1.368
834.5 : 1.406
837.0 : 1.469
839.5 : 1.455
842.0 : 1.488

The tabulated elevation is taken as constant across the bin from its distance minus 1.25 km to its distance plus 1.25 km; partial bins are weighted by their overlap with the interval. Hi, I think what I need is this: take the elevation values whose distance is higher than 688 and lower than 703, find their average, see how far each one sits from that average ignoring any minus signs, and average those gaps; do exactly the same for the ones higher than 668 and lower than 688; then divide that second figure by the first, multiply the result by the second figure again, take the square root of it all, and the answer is 0.14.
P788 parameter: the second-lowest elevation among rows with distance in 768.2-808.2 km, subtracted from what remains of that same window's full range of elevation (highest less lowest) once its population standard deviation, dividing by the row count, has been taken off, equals -1.27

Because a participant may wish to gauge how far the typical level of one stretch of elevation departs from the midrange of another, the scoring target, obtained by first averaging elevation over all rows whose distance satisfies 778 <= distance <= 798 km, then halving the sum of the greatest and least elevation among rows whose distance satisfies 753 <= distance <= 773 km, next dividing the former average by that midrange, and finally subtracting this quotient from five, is 3.97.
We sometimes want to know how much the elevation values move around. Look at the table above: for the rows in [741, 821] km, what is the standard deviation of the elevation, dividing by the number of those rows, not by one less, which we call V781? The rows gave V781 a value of 0.168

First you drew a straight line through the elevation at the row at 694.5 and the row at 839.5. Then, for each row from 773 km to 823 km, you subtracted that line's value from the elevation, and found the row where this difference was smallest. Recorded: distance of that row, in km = 819.5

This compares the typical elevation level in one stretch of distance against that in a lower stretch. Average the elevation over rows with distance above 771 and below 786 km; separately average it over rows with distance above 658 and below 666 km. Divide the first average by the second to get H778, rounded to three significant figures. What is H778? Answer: 1.03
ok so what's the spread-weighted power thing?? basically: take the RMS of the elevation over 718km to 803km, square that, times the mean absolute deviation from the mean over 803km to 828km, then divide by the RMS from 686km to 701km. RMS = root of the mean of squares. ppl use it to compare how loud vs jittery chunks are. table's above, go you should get 0.31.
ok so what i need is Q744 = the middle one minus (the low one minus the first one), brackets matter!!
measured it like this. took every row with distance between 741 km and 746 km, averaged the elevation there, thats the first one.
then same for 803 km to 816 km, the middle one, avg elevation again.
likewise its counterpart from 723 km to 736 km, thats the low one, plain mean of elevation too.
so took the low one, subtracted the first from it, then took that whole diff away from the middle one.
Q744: 1.36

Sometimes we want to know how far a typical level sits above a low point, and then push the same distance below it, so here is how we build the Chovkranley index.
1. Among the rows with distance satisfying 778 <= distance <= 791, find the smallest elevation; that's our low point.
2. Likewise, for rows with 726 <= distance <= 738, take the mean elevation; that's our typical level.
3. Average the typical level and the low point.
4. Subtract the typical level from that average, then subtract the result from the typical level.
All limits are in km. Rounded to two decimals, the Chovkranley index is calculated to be 1.49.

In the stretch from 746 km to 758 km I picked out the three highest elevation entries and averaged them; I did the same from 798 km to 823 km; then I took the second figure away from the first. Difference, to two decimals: -0.11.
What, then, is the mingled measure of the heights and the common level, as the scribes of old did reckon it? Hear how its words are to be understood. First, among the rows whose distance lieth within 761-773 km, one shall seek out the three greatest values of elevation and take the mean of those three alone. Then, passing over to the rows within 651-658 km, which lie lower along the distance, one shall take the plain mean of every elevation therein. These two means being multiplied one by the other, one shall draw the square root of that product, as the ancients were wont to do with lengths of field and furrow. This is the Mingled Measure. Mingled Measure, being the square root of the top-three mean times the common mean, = 1.40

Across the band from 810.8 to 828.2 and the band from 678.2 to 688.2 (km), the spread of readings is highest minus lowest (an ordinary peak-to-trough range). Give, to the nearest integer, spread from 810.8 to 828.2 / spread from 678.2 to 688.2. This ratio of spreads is 10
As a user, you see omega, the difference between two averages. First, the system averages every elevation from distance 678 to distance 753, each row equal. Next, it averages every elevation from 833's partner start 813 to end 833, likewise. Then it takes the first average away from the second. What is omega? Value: -0.24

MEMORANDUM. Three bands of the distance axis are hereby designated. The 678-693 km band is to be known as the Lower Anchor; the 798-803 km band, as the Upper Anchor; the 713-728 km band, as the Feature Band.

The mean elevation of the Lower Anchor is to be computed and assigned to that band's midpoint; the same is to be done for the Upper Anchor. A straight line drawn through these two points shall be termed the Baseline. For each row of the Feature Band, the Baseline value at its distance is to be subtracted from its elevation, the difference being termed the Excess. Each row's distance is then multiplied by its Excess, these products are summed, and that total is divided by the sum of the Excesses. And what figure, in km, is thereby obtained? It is 718.9 km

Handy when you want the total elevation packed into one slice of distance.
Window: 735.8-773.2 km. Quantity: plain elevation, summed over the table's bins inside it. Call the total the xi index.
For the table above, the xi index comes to 21.0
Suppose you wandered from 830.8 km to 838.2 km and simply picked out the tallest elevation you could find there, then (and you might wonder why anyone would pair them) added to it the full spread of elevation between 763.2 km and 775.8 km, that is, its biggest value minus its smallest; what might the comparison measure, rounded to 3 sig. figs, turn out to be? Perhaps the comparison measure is 1.57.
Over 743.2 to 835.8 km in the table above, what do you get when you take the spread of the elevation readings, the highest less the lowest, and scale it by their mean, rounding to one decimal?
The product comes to 1.1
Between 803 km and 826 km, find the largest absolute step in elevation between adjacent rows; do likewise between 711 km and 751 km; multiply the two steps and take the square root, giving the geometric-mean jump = 0.24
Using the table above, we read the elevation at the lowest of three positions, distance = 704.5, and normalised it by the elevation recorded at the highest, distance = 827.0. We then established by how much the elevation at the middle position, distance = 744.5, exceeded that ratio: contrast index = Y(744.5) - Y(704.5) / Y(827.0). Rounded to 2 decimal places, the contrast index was 0.44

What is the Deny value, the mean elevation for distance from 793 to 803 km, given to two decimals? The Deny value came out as 1.49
